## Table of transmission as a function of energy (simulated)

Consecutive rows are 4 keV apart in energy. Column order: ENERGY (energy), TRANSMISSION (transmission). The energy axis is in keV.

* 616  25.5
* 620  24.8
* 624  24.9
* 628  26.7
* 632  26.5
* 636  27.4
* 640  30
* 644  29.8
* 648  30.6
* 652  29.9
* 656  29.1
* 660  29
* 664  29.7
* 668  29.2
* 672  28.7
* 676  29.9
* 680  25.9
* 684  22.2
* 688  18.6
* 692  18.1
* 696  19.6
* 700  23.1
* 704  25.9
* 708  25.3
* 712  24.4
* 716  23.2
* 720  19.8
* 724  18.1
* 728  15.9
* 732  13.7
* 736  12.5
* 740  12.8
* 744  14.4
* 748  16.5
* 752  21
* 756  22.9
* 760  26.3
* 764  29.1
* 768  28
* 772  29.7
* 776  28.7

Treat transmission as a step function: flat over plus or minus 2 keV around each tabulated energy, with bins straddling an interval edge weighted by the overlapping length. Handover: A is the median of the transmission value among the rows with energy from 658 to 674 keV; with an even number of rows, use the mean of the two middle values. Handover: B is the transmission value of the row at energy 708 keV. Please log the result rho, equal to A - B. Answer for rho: 4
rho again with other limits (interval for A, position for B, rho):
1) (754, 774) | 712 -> 4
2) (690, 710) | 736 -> 11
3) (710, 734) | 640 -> -11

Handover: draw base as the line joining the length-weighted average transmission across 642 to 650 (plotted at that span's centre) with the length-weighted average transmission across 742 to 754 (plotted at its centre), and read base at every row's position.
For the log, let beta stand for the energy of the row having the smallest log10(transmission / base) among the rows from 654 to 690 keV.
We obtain 688 keV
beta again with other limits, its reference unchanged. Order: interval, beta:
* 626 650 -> 628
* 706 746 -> 736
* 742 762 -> 744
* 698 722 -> 720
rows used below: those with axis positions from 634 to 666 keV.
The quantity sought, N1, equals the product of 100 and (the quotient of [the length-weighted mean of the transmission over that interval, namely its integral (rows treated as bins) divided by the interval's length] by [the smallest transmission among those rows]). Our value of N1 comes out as 107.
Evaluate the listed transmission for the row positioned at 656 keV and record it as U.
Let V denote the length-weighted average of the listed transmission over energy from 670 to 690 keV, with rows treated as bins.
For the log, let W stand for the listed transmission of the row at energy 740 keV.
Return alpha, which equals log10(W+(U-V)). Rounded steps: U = 29.1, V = 25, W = 12.8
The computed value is 1.23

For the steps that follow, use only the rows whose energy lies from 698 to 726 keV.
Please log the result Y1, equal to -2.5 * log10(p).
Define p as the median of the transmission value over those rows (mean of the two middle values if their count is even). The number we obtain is -3.4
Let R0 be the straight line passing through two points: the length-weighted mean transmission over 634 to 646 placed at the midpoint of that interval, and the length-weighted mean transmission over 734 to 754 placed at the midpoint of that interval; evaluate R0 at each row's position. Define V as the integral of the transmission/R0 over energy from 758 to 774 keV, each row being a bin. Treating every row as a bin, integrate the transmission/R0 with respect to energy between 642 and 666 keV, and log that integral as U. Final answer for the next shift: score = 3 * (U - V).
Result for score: -30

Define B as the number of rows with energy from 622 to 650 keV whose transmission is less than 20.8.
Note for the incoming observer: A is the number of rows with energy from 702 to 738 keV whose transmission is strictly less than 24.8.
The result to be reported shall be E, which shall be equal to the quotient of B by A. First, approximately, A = 7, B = 0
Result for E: 0.00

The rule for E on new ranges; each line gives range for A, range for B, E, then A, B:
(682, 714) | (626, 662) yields 0.00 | 6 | 0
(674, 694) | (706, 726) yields 0.67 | 3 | 2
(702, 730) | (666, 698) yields 0.60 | 5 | 3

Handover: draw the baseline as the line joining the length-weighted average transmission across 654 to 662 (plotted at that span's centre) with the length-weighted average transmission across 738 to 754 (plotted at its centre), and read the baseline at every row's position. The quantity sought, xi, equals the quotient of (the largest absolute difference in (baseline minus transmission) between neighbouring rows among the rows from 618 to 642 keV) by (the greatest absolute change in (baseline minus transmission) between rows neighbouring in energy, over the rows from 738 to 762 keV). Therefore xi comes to 0.6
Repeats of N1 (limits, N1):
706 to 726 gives 122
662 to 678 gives 102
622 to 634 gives 105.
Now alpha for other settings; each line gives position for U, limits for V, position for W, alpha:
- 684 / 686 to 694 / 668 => 1.52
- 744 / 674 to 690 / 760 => 1.22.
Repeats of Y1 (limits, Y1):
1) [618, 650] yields -3.6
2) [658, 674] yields -3.7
